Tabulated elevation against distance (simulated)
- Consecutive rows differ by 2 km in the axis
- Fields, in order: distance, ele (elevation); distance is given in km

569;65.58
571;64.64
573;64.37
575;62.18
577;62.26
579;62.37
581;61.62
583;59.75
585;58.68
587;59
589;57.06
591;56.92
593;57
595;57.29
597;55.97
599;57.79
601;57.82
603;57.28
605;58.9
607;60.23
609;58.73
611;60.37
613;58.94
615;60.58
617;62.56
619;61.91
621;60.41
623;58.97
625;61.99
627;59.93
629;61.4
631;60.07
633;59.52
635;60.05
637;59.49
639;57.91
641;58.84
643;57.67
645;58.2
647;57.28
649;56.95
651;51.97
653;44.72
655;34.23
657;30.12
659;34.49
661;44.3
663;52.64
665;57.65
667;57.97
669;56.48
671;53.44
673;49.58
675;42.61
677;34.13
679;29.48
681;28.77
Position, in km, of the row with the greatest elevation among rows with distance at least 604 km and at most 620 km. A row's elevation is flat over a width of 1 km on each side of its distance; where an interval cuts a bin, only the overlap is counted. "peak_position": 617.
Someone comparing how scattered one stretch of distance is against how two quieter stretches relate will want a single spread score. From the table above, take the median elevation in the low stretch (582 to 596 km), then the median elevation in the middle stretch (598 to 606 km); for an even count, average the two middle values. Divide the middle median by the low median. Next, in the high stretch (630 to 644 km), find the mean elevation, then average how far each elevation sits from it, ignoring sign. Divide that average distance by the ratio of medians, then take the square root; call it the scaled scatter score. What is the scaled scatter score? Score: 0.9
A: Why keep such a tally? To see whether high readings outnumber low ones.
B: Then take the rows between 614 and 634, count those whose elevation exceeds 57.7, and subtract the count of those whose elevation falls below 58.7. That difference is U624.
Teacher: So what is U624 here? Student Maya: 10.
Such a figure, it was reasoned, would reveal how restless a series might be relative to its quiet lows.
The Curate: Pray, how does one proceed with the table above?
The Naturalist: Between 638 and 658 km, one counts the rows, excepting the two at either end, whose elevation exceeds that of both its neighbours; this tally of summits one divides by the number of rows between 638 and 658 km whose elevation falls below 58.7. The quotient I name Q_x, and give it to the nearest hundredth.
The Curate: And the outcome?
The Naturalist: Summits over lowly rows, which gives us 0.22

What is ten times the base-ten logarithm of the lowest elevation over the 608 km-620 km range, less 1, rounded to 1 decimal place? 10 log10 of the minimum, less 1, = 16.7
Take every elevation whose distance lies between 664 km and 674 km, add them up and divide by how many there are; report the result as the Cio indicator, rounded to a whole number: 55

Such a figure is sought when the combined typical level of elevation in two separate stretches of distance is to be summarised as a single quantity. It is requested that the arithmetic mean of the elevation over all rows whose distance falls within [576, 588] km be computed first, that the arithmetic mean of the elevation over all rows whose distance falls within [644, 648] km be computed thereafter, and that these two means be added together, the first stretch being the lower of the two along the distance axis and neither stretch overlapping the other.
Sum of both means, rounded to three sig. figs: 118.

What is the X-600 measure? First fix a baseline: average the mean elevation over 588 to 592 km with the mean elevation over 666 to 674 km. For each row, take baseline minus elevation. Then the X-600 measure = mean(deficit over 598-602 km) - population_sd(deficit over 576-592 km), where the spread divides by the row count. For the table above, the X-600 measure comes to -4.2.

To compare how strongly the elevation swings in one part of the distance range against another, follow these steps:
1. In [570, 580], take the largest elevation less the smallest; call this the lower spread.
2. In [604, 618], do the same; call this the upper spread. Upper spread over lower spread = 2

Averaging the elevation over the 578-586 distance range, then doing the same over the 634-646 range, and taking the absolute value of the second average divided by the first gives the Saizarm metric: 0.97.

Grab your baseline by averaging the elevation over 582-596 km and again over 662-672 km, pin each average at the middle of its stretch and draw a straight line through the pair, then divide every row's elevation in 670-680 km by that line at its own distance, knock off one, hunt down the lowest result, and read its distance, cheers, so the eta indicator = 679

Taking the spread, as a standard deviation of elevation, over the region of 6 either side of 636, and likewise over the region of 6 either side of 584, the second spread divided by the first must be 2.4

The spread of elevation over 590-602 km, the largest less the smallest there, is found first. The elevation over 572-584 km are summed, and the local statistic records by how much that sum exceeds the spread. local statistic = 371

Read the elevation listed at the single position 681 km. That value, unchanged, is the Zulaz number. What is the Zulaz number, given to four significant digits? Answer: 28.77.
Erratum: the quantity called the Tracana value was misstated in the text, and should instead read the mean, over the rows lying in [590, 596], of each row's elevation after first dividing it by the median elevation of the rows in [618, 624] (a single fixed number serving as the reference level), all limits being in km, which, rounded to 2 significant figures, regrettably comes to 0.94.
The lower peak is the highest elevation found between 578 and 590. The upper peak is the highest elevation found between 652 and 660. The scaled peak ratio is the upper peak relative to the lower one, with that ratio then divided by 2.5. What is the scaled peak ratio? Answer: 0.287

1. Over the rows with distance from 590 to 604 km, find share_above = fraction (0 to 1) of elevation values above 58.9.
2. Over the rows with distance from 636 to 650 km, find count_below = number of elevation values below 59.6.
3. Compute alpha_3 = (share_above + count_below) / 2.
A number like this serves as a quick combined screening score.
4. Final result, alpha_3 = 3.5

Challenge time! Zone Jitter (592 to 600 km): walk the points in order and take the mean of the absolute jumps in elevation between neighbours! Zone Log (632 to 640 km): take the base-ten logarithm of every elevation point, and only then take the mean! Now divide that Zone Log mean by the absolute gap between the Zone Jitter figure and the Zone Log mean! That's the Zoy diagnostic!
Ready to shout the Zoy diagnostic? 2.8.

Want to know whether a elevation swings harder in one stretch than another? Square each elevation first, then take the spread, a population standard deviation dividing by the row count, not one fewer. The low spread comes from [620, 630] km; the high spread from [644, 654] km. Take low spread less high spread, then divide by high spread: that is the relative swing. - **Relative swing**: -0.75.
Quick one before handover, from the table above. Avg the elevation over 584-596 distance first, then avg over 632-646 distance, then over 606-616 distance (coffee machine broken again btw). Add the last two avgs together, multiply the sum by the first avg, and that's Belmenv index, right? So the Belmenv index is 6837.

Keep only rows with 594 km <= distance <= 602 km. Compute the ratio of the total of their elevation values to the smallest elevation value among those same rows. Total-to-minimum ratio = 4.1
